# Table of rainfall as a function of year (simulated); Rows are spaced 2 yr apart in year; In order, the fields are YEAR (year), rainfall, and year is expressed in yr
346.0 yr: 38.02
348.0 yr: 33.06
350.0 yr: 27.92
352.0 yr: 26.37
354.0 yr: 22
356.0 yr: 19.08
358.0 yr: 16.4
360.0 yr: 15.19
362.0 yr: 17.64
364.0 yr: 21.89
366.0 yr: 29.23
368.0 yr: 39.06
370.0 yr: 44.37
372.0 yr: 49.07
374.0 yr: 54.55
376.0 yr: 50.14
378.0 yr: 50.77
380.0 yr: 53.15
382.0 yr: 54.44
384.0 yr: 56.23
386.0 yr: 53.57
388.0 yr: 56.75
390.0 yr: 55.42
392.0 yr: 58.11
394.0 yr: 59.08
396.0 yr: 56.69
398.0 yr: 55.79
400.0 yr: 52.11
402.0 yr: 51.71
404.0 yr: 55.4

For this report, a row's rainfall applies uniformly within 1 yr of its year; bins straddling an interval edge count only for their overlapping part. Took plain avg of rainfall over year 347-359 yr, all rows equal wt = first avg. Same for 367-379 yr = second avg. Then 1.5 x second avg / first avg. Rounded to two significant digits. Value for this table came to 3.0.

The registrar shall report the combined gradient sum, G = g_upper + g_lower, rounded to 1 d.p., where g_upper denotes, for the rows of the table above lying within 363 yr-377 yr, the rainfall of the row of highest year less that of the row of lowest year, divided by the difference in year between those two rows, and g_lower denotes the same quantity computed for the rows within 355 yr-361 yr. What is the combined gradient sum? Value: 1.4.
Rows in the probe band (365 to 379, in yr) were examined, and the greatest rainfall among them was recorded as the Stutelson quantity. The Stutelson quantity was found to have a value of 54.55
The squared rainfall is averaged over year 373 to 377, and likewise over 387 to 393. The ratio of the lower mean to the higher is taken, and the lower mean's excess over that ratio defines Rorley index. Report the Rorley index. 2744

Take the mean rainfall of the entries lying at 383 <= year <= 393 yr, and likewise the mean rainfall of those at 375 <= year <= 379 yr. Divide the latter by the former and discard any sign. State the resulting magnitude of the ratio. 0.90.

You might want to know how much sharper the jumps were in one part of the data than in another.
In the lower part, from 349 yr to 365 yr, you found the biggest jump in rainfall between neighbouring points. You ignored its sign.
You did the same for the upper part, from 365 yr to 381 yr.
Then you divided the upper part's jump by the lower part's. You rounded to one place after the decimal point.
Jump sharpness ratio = 2.2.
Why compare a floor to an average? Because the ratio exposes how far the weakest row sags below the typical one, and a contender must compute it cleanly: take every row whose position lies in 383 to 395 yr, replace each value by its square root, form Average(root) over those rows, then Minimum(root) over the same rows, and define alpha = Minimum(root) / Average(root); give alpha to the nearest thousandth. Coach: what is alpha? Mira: 0.974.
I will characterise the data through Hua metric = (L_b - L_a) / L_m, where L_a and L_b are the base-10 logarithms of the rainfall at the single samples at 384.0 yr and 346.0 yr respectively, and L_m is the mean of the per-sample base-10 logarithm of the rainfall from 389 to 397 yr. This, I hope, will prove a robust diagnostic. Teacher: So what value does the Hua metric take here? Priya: -0.10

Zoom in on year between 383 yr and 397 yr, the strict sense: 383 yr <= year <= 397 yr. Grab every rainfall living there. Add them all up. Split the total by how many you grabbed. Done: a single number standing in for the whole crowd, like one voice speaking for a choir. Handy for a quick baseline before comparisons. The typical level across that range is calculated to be 57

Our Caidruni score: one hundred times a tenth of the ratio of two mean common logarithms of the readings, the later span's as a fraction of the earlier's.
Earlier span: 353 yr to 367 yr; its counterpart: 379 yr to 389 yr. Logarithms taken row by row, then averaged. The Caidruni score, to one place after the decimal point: 13.4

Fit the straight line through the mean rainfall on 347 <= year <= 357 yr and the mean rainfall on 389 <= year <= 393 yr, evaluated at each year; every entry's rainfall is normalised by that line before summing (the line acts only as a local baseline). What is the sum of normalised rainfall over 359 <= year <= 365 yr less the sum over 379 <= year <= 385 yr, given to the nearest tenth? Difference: -1.7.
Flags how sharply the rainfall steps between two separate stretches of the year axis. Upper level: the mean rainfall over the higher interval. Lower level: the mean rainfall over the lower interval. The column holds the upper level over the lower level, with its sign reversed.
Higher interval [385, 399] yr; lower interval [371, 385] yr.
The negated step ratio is -1.1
